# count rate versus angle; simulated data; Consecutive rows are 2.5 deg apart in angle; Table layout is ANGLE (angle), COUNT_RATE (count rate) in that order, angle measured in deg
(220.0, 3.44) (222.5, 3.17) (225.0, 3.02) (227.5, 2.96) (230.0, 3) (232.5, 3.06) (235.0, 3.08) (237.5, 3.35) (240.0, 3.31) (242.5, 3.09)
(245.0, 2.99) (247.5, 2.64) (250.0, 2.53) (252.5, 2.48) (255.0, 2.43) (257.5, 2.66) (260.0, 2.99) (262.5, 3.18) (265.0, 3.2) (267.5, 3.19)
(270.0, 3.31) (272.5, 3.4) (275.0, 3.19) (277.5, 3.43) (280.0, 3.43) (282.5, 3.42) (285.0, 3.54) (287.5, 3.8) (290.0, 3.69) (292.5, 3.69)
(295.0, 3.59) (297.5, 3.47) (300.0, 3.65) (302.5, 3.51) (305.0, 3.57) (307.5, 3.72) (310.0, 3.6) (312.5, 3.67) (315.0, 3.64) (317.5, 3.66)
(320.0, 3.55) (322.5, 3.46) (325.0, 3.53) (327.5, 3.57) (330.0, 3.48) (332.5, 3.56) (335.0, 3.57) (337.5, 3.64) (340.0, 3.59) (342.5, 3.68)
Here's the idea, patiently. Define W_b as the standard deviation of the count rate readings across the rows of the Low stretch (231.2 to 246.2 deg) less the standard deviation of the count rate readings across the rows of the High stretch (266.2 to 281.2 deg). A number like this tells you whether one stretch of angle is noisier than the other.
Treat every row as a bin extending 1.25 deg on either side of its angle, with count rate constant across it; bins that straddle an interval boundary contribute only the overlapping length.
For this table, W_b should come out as 0.03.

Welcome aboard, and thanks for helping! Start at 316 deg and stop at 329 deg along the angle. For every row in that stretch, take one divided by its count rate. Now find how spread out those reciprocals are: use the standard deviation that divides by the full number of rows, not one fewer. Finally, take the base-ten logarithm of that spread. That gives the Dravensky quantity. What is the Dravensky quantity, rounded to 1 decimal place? -2.3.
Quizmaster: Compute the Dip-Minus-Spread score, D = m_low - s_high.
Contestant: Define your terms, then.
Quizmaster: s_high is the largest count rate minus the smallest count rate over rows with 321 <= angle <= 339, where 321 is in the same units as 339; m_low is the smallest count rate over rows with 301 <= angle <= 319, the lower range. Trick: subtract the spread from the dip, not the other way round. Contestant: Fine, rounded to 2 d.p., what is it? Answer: 3.33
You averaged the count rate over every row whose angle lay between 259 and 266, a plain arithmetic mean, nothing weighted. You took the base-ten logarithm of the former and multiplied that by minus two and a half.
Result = -1.237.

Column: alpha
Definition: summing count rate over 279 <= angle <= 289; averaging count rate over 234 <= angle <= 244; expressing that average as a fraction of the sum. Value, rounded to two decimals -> 0.23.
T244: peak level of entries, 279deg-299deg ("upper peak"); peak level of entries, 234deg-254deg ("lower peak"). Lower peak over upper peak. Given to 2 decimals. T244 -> 0.88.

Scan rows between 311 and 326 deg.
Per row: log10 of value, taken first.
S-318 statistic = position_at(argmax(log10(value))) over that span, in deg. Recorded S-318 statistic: 312.5 deg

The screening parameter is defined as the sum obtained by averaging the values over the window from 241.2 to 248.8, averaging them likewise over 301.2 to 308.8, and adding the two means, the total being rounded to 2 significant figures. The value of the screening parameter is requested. 6.5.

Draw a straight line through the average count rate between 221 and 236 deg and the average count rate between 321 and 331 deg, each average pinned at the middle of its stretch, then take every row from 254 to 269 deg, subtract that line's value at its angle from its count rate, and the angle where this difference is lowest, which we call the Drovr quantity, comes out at 255.0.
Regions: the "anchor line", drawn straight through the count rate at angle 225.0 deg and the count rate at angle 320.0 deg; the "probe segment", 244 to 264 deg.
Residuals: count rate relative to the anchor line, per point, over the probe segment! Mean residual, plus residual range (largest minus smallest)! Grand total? 0.27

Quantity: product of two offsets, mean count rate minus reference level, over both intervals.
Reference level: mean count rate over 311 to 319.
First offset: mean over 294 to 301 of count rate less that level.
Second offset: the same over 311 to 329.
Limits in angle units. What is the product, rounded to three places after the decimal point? 0.006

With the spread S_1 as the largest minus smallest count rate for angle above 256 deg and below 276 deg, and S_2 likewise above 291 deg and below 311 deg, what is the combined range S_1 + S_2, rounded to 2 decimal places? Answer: 0.99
